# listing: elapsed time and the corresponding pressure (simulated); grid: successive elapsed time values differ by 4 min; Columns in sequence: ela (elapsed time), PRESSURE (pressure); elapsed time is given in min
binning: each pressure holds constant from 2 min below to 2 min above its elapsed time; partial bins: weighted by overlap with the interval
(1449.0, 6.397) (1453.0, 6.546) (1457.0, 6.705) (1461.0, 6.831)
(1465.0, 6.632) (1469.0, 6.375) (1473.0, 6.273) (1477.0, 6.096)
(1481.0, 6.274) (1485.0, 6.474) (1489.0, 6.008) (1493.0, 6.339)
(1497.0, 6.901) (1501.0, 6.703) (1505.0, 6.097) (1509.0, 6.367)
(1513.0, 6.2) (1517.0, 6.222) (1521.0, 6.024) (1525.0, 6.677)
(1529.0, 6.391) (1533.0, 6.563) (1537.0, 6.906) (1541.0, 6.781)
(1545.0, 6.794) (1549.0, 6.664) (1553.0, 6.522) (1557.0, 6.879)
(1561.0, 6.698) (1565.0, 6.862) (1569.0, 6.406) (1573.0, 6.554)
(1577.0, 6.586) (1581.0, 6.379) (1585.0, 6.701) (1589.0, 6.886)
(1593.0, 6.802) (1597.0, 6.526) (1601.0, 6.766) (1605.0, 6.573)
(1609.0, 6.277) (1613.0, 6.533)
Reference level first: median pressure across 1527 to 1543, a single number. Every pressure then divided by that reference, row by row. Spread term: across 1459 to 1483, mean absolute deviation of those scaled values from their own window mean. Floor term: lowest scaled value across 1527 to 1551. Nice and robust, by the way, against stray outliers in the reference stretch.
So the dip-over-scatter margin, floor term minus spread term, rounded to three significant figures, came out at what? 0.926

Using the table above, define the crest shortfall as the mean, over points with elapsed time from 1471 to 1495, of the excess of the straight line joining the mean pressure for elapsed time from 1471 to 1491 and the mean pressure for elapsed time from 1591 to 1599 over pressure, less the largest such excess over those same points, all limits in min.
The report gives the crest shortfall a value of -0.26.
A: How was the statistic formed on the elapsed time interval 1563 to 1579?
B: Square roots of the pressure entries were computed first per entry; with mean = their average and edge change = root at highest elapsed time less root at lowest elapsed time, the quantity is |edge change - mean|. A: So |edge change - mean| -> 2.62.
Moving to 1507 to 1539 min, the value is 2.43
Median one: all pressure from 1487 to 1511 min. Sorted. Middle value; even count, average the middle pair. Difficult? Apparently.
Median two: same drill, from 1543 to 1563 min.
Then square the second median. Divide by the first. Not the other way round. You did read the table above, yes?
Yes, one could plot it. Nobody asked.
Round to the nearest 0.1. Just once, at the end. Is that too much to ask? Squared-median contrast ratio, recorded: 7.1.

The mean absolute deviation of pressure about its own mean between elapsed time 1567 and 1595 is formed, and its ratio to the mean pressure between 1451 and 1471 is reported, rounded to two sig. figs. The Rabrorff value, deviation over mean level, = 0.023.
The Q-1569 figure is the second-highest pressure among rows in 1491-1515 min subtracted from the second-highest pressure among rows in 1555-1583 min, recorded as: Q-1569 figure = 0.2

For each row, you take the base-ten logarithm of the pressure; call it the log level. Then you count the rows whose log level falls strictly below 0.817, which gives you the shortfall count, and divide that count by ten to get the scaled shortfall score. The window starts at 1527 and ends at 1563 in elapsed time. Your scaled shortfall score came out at 0.20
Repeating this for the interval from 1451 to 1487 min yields 0.60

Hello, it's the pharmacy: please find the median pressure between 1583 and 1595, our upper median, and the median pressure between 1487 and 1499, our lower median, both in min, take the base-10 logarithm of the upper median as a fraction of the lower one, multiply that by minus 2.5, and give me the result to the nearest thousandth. -0.077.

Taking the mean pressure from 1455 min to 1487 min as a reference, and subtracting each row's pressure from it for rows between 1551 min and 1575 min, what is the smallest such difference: -0.42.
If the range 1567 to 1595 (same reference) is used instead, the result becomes -0.43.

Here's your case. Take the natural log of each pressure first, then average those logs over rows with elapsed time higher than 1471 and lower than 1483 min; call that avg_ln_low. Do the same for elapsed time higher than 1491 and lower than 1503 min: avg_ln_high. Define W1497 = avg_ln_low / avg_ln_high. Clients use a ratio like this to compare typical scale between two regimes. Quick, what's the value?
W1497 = 0.96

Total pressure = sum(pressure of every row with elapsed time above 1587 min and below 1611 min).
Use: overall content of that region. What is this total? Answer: 39.8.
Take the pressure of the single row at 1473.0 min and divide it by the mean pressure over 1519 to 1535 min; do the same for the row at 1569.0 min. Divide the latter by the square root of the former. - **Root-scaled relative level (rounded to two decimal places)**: 1.01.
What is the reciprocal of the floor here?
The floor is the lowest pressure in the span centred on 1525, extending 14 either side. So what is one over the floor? 0.166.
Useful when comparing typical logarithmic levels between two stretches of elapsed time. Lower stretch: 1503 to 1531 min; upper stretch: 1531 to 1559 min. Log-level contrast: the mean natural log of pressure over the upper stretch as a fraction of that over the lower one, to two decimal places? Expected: 1.04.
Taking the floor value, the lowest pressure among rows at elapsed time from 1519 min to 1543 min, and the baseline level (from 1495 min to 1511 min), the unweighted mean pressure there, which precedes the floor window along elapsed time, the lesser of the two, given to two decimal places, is 6.02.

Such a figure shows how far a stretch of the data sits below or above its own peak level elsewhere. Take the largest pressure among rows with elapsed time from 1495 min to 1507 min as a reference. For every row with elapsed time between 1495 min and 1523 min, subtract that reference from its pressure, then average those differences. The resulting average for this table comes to -0.54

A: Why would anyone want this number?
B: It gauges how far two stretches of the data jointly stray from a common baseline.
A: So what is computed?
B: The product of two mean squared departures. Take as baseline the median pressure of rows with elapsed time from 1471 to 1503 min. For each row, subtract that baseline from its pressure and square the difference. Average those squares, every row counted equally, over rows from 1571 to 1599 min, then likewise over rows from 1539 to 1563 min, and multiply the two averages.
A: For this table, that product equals 0.025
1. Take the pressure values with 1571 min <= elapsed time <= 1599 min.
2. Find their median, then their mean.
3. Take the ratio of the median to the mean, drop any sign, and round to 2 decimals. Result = 0.99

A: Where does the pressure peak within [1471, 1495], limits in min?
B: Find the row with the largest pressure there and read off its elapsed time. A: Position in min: 1485.0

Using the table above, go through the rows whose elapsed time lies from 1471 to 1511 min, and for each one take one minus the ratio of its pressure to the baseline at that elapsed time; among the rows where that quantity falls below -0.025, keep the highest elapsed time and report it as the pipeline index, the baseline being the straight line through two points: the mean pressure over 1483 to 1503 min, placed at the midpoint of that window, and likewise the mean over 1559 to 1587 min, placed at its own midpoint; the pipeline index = 1501.0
